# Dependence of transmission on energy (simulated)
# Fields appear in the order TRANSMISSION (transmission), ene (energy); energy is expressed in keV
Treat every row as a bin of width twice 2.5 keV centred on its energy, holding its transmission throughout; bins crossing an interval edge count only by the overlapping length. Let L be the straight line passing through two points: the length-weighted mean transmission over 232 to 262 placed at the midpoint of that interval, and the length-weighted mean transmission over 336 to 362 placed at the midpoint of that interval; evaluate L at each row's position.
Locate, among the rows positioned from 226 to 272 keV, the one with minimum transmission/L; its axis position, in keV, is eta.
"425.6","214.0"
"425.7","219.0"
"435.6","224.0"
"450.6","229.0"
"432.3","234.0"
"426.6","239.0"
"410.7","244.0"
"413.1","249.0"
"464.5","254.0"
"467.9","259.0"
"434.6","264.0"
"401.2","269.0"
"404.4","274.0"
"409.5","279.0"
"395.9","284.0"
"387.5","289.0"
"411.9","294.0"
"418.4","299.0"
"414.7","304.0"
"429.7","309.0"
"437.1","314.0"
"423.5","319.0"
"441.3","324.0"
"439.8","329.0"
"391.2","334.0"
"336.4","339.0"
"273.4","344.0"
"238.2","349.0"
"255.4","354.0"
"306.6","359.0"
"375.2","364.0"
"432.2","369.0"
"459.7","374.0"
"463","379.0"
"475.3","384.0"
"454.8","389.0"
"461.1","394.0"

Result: 244.0 keV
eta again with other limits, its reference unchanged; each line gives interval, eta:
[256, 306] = 269.0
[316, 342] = 339.0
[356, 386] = 359.0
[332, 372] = 349.0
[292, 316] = 294.0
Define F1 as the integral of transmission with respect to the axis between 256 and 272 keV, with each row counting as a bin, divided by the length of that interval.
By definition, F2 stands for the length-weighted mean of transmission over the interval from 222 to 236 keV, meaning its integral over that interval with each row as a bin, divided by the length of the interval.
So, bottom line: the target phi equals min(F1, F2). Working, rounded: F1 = 435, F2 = 440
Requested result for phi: 435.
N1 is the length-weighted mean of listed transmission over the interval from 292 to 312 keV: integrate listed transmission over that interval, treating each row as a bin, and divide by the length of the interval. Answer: 419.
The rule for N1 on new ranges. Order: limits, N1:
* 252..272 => 441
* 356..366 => 335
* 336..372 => 320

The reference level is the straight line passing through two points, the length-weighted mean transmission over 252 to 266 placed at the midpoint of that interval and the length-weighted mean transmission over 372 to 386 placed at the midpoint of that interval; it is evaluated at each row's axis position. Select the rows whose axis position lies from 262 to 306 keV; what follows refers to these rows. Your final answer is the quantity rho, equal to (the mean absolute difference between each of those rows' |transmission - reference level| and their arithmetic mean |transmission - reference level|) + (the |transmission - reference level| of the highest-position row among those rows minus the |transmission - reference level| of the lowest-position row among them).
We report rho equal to 33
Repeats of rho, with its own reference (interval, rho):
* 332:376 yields 0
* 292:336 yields 36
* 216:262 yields -4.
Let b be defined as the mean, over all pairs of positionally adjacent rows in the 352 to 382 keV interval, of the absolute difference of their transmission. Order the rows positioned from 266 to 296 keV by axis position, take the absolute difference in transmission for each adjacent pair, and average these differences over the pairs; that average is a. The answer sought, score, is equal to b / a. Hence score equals 3.8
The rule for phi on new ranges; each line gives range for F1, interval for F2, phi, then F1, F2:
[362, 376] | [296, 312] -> 421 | 423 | 421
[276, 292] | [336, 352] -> 285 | 398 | 285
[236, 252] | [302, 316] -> 419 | 419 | 427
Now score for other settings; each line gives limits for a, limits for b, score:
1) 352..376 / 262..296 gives 0.3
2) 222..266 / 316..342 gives 1.7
